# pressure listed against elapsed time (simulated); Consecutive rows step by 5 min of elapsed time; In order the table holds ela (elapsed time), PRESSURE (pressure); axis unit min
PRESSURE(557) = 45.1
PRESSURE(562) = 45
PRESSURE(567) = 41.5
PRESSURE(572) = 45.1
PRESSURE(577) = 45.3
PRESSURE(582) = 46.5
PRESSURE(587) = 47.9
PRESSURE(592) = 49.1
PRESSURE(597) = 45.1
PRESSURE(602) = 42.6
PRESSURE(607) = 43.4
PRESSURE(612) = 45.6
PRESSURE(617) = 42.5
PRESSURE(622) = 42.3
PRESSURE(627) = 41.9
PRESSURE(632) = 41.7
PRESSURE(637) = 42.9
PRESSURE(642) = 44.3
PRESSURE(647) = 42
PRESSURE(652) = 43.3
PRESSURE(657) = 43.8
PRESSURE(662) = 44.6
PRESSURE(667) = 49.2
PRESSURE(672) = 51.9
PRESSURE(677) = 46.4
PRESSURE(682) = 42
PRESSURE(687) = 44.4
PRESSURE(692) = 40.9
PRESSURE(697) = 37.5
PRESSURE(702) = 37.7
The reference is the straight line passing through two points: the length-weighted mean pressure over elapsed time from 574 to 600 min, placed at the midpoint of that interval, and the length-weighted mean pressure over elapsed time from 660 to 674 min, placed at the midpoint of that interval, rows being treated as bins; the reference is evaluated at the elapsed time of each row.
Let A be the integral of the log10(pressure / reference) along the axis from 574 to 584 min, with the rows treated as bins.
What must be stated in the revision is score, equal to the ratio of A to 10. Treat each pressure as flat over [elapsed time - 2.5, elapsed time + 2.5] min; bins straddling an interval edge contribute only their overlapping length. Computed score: -0.01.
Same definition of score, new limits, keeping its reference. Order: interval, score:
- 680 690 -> -0.06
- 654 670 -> -0.04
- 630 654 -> -0.12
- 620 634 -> -0.08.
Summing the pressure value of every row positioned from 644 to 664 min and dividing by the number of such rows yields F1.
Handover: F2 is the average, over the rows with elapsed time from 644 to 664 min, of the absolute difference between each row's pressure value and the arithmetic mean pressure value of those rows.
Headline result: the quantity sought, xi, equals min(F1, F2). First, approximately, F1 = 43.4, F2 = 0.8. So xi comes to 0.8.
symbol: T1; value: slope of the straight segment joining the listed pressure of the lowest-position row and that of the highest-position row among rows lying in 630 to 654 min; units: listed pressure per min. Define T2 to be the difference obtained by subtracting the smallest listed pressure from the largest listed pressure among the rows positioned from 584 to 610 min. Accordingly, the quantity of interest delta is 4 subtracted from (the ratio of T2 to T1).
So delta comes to 77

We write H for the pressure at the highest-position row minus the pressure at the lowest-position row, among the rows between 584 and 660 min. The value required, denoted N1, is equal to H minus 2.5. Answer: -6.6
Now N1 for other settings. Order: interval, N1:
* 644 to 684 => -2.5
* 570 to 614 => -2.0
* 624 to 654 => -1.1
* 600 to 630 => -3.2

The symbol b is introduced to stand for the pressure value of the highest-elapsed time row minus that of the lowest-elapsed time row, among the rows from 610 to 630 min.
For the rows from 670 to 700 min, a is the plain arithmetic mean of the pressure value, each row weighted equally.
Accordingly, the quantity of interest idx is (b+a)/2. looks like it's 20.1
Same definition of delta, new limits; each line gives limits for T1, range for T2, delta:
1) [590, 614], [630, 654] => -19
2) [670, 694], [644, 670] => -17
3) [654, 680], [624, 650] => 16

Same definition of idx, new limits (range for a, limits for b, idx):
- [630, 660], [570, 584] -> 22.2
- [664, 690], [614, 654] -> 23.8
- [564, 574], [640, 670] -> 24.1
